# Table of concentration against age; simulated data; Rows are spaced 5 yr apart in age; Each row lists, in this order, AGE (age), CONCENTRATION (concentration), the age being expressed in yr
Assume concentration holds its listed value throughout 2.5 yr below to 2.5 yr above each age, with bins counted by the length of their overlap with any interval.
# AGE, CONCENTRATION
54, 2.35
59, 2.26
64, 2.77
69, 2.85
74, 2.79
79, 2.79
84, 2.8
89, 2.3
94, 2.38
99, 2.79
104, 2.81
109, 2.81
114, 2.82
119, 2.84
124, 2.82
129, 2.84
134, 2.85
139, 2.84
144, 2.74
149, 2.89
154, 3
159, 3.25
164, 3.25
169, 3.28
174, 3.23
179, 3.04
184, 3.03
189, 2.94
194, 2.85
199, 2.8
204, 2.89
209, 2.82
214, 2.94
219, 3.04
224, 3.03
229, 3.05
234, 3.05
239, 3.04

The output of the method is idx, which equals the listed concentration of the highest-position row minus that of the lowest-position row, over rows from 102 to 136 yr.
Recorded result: 0.040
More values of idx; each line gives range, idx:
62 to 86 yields 0.030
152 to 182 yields 0.040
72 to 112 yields 0.020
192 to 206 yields 0.040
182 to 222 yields 0.010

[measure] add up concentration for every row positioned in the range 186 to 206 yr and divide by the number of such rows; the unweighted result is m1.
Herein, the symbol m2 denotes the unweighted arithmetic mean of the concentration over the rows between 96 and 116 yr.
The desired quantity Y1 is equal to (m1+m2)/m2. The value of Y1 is 2.02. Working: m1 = 2.87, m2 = 2.8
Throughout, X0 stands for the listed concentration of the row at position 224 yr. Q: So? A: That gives 3.03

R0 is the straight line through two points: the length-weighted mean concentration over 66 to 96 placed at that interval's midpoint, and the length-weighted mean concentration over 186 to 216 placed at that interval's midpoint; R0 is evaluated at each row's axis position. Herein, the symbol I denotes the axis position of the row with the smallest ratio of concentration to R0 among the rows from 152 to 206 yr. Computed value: 199 yr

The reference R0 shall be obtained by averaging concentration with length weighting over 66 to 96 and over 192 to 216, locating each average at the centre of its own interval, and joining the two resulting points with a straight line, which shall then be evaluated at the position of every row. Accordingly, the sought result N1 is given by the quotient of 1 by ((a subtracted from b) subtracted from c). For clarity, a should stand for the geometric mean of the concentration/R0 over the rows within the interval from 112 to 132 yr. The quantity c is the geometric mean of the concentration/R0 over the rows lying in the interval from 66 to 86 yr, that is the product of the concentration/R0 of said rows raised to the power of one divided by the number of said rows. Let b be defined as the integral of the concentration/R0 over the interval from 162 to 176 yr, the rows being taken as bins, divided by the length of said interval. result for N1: 1.07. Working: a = 1.039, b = 1.16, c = 1.06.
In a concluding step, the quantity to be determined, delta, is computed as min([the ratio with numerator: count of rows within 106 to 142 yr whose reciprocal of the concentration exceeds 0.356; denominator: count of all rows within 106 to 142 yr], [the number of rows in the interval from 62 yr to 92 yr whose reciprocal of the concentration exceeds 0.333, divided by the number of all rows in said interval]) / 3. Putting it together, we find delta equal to 0.000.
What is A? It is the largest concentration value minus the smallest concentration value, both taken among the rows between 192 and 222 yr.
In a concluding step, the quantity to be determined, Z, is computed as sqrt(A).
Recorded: 0.5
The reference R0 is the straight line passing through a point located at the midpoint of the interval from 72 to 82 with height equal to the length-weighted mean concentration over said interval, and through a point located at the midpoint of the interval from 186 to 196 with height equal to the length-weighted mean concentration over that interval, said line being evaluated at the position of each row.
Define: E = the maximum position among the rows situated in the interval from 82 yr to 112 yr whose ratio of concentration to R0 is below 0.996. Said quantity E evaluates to 109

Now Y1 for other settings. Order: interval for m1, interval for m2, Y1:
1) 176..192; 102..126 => 2.07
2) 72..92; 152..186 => 1.85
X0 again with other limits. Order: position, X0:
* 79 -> 2.79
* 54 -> 2.35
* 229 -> 3.05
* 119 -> 2.84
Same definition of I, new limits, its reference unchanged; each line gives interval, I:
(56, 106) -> 89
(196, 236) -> 199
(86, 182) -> 89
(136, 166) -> 144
